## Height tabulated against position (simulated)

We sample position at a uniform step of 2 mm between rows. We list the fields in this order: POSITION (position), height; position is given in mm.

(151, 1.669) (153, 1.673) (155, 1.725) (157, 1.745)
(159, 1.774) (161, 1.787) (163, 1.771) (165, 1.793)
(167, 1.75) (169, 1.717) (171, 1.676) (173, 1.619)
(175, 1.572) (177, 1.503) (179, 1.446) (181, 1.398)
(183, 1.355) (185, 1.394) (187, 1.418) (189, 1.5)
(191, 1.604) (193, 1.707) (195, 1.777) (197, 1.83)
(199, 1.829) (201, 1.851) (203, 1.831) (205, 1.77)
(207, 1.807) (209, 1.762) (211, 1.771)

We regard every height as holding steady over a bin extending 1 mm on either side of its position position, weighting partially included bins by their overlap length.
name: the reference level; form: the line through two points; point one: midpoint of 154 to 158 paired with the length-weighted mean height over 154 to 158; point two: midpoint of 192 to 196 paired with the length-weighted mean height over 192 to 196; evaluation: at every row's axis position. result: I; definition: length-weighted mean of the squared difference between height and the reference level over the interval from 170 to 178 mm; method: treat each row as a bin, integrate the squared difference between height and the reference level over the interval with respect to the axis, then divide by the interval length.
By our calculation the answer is 0.025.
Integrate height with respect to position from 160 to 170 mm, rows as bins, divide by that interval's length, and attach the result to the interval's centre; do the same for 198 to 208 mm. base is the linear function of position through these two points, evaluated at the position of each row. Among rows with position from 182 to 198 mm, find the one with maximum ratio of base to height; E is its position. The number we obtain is 183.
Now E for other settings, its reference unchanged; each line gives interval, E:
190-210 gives 191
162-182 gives 181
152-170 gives 153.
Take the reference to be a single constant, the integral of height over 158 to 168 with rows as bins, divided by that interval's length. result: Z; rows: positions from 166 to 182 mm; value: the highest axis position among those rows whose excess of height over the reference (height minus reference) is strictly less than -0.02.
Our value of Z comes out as 181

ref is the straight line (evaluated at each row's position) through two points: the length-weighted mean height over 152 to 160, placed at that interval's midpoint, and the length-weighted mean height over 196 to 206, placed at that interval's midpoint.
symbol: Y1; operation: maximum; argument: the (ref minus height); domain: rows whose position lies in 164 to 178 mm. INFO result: 0.3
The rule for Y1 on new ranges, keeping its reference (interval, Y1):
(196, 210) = 0.1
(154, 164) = 0.0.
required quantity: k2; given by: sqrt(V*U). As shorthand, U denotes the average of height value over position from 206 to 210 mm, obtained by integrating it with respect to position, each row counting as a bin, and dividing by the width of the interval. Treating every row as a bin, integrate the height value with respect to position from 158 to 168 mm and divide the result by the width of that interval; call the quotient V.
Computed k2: 1.78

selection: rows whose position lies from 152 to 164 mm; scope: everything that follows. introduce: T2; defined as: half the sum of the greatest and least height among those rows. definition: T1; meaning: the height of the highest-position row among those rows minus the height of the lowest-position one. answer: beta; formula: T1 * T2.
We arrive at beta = 0.17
